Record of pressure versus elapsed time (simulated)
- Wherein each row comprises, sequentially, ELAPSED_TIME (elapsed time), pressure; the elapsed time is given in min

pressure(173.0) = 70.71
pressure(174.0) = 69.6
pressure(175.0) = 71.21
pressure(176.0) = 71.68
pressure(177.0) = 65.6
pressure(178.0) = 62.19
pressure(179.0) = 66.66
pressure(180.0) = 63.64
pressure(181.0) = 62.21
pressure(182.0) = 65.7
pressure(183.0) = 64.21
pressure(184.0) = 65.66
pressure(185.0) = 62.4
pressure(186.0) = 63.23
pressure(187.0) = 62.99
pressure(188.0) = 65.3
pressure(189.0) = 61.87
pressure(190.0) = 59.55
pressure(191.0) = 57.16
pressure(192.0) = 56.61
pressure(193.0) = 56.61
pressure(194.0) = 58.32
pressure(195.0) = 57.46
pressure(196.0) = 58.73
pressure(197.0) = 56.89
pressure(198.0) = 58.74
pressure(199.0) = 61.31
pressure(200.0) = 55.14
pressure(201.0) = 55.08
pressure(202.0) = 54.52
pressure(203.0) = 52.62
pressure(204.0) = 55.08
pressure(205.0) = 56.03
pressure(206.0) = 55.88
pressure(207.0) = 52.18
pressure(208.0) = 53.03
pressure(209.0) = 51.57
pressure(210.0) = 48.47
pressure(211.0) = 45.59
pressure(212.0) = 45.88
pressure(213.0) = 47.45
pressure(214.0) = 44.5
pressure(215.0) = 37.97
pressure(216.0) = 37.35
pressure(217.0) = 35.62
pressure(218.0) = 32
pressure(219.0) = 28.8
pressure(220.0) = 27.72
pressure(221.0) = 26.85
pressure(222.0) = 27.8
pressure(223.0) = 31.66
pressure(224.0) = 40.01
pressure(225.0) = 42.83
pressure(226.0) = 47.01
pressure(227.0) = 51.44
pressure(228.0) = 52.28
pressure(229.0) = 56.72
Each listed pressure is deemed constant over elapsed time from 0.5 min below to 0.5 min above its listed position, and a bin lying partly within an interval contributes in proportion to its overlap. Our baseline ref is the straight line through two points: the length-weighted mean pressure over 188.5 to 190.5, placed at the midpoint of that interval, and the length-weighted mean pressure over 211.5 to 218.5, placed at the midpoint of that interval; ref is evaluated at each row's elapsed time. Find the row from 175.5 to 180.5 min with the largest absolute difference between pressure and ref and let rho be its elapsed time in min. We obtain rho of 178.0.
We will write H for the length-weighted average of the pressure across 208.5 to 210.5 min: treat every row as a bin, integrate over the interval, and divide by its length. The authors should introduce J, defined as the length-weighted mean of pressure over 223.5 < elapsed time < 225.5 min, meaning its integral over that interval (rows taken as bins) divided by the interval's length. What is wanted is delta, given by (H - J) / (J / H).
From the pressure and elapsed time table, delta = 10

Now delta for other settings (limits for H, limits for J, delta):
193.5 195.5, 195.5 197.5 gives 0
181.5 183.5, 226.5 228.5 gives 16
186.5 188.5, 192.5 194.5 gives 7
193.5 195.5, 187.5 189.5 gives -5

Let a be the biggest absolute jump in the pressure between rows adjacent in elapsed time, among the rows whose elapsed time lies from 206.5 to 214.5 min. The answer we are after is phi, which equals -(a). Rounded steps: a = 3.1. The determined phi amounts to -3.10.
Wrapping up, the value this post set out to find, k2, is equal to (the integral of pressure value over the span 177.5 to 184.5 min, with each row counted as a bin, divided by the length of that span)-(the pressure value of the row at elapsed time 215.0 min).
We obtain 26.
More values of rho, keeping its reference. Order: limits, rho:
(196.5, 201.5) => 199.0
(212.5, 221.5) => 221.0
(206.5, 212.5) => 208.0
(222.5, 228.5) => 228.0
